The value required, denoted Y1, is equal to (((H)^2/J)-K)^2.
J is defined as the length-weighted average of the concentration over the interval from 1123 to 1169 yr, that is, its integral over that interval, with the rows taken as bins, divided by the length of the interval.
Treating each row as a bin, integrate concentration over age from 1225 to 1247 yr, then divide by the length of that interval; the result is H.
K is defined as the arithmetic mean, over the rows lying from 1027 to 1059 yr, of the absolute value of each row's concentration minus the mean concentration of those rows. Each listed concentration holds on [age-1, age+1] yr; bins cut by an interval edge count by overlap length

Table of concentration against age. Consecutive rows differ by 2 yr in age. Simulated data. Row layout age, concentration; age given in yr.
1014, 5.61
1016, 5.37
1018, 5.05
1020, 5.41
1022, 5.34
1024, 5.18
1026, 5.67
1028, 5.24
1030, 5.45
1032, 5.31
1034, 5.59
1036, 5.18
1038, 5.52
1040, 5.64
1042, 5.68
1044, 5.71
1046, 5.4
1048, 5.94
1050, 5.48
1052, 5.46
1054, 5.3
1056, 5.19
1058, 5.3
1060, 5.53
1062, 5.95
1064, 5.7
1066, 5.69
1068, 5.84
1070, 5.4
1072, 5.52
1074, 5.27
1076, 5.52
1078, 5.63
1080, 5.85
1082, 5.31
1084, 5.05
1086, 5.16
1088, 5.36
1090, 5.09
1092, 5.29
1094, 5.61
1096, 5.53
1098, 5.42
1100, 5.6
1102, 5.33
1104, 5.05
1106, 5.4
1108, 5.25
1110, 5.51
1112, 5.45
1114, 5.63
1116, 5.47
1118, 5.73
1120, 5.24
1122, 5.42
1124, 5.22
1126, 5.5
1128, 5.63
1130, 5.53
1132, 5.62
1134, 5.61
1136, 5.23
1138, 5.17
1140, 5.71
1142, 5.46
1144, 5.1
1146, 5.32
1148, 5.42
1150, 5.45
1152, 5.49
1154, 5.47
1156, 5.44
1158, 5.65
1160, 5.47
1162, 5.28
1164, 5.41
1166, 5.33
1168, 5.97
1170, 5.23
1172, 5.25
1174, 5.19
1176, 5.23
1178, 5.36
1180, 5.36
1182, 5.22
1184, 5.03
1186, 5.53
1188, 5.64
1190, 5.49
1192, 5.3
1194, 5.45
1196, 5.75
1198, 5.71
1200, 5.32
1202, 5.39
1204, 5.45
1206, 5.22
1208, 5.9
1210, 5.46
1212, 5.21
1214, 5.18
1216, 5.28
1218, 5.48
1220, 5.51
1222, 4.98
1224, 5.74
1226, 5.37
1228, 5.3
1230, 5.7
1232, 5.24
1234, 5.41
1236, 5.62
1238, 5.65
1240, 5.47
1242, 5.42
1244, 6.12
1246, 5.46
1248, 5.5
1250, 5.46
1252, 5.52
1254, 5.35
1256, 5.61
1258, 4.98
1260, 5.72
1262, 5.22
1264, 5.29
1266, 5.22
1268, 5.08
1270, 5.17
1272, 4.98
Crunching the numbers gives 29.4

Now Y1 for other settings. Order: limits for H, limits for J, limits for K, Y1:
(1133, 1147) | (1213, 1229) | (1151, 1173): 27.5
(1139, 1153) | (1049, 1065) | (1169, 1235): 26.9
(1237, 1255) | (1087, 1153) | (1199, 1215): 30.5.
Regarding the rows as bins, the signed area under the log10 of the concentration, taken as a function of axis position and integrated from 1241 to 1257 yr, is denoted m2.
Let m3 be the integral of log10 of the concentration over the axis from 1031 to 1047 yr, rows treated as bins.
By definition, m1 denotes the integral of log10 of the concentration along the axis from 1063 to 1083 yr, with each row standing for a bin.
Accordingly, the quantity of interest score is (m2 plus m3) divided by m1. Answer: 2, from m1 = 15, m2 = 12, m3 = 12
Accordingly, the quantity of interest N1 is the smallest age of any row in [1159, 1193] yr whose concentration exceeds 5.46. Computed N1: 1160 yr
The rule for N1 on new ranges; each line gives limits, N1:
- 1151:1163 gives 1152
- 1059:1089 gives 1060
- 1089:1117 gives 1094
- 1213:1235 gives 1218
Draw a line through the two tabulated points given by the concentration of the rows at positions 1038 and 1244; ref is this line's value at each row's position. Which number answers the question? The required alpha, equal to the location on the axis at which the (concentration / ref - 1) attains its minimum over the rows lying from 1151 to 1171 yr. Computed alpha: 1170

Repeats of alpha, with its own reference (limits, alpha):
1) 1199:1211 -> 1206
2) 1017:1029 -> 1018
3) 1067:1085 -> 1084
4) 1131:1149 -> 1144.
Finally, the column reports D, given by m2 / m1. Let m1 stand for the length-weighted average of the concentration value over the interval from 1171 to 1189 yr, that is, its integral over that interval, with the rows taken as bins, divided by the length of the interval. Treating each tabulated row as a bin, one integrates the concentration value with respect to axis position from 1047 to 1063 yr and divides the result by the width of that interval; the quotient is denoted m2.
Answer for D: 1.04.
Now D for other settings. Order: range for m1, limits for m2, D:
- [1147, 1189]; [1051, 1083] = 1.02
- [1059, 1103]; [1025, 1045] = 1.00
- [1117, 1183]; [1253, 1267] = 0.99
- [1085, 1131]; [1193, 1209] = 1.02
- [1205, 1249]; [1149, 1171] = 1.00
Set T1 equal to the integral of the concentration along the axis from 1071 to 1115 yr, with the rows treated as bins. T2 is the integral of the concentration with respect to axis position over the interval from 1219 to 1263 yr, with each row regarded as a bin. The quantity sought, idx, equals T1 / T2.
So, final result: 0.987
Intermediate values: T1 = 238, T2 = 241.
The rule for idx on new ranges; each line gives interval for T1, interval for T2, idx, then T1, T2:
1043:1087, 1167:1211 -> 1.015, 242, 239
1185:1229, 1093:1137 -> 0.997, 239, 240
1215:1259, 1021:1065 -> 0.995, 240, 242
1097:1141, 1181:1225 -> 1.004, 239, 238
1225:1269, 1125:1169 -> 0.995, 239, 241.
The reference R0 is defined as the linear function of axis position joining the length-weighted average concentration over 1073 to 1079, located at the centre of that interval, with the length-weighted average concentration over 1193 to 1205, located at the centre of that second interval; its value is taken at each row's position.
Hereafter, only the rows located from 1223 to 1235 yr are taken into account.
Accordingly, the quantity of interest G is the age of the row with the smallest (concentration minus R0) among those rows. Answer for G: 1232 yr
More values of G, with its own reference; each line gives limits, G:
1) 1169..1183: 1174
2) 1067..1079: 1074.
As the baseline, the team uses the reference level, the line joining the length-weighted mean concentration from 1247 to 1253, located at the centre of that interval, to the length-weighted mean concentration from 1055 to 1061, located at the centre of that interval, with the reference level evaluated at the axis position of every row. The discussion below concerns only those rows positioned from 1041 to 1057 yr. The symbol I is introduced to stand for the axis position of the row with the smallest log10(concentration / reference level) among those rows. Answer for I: 1056 yr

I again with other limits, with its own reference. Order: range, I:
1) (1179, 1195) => 1184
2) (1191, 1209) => 1206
